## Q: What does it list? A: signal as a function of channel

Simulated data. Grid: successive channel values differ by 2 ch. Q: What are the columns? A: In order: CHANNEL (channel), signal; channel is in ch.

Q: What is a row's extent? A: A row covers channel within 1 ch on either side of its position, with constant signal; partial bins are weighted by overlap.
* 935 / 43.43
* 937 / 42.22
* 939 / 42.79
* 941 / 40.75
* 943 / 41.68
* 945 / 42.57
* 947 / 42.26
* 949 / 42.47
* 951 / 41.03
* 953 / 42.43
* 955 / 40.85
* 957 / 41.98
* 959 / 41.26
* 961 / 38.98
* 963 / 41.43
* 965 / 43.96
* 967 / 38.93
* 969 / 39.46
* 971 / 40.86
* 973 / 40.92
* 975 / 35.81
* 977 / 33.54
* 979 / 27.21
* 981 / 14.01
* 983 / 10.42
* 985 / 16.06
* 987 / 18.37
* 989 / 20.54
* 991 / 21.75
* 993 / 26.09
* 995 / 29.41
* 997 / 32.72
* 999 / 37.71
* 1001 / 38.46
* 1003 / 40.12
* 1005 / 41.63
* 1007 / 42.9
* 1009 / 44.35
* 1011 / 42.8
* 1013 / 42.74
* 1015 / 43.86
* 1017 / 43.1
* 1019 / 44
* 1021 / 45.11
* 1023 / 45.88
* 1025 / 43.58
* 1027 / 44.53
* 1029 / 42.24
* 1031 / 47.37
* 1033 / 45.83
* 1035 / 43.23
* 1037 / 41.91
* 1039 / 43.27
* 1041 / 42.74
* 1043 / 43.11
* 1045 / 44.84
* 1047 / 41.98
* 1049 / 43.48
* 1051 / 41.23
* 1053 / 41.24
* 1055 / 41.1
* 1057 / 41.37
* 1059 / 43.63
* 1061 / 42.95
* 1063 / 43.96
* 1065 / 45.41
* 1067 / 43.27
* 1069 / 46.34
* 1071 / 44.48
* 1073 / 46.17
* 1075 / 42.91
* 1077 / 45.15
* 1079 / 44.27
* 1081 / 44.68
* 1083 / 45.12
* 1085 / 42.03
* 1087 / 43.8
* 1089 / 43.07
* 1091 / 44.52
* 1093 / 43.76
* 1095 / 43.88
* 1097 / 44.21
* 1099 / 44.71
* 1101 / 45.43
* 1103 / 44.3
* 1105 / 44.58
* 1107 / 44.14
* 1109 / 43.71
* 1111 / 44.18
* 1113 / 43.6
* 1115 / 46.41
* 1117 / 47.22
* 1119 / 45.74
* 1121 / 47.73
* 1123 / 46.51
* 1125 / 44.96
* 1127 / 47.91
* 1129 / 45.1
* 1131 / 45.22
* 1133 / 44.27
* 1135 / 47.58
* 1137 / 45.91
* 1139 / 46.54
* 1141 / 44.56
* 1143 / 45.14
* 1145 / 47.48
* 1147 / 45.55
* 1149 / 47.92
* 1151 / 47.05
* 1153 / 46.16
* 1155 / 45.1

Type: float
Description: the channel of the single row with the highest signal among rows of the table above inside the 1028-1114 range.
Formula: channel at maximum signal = 1031 ch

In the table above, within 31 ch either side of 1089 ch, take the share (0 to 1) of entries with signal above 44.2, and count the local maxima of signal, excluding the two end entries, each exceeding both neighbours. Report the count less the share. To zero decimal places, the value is 10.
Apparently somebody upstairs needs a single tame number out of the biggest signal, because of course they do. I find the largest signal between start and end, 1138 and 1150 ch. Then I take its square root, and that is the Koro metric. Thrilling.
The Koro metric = 6.92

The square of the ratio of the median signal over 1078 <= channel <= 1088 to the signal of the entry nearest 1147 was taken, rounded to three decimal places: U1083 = 0.945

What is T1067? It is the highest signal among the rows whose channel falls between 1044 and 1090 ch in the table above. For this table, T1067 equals 46.34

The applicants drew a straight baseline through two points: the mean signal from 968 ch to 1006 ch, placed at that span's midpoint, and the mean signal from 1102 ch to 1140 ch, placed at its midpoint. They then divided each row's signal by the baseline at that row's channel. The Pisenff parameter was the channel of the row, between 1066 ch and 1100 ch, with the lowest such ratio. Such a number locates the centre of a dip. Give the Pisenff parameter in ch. 1085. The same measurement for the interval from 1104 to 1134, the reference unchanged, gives 1133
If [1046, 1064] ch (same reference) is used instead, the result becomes 1055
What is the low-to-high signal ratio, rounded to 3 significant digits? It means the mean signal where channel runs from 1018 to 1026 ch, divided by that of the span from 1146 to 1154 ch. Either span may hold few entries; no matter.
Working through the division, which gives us 0.957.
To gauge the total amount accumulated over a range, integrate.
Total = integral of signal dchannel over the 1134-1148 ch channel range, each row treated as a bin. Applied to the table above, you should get 646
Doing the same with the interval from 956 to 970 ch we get 572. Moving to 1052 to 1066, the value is 599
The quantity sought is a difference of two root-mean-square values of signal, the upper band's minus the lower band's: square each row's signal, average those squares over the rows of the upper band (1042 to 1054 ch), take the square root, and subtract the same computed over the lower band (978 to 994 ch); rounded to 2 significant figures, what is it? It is 23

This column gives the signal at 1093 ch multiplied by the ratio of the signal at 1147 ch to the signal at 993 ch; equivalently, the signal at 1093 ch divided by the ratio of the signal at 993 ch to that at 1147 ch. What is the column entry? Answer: 76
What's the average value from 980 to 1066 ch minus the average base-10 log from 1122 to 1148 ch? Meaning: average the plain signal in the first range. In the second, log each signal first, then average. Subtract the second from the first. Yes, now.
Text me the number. 37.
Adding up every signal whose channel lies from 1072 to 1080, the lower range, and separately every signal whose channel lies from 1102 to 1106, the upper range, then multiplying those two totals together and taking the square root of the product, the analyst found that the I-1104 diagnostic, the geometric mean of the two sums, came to 126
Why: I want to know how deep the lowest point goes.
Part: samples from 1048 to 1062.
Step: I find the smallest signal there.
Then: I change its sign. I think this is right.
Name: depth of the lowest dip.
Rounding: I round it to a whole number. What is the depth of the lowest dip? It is -41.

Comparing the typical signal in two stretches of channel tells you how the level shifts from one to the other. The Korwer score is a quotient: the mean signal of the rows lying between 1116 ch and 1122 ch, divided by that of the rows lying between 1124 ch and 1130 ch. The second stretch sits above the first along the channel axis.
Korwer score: 1.02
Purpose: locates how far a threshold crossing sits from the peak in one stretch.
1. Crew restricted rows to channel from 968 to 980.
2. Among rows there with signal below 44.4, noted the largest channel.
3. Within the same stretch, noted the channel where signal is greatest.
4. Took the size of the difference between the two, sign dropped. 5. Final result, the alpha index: 6 ch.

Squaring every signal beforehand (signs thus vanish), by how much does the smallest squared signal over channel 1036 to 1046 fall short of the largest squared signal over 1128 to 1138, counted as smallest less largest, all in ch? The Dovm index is -507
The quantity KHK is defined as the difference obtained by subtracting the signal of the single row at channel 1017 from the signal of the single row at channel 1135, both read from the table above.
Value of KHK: 4.5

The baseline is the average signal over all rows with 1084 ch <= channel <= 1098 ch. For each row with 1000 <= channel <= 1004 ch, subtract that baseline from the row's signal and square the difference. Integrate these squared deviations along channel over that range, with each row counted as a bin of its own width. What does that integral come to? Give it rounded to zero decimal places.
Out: 77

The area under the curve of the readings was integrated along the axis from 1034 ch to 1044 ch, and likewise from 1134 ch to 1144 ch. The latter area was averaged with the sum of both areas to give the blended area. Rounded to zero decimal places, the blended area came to 674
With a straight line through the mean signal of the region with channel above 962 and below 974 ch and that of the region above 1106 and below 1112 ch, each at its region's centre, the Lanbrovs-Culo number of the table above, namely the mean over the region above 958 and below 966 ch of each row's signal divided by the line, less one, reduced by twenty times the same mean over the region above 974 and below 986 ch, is 8.9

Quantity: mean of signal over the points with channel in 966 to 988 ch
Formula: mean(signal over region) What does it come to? 29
